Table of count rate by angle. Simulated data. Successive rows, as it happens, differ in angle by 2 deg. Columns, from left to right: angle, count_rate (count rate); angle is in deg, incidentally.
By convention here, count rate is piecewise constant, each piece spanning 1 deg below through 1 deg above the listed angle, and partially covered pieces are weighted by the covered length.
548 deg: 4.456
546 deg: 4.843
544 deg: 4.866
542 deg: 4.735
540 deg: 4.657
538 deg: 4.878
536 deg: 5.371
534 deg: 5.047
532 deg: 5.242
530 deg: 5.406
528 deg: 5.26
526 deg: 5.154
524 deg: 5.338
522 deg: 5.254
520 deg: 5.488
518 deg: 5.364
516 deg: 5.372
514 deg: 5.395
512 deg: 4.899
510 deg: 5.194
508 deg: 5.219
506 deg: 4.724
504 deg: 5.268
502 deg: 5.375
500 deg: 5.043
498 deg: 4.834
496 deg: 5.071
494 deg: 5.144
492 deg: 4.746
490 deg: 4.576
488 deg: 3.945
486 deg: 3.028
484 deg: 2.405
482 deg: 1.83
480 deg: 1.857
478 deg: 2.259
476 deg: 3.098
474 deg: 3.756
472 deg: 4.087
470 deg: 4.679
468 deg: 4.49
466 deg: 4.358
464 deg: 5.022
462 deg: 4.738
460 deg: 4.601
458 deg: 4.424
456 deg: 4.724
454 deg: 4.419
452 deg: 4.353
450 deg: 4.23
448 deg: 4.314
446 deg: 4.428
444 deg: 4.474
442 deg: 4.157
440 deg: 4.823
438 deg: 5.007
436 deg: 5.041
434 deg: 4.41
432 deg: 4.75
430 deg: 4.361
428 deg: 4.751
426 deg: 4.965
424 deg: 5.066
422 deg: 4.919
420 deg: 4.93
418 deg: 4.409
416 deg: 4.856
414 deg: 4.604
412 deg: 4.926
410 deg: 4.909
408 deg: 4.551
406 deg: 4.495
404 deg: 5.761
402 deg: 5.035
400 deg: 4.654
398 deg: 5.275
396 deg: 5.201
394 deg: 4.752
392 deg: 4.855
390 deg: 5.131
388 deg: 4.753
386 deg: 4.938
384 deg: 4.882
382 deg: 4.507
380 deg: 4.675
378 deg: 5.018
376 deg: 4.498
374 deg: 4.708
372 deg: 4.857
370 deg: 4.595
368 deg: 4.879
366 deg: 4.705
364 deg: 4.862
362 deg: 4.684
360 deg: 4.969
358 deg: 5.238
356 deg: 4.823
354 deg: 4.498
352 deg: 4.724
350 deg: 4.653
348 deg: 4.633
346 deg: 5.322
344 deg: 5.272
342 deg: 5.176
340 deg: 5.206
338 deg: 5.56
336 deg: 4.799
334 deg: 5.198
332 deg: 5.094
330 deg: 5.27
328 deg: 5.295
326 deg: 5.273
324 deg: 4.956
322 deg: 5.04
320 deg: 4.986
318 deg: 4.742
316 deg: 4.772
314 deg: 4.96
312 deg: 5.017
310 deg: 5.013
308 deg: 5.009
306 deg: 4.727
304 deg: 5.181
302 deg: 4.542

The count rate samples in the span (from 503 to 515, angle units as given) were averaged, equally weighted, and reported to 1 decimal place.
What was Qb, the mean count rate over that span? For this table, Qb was 5.1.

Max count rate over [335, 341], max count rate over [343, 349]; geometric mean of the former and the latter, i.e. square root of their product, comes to 5.4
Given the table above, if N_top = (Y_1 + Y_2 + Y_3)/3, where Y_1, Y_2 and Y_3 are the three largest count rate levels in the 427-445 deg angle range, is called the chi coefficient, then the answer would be 4.96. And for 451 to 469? 4.83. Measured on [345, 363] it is 5.18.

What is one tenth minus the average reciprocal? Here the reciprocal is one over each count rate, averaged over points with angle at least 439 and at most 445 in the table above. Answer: -0.124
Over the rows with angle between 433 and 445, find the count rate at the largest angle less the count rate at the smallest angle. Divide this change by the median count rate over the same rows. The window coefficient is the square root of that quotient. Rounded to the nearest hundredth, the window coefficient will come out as 0.12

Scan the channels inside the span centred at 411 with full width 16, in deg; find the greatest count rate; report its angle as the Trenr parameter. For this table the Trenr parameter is 404 deg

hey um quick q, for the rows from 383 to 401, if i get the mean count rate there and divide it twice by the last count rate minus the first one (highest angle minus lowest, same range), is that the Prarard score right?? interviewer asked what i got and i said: 95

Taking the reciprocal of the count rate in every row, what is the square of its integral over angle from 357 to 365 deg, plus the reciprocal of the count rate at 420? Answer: 2.84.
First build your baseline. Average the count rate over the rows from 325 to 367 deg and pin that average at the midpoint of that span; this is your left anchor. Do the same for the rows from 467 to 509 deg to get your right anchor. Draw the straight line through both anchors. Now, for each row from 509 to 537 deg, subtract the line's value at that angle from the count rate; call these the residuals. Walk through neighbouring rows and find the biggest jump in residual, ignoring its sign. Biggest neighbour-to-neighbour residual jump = 0.51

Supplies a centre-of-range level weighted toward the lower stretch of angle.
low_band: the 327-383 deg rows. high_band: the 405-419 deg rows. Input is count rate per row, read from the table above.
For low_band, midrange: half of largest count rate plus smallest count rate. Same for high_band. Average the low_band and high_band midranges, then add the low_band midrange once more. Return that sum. 9.9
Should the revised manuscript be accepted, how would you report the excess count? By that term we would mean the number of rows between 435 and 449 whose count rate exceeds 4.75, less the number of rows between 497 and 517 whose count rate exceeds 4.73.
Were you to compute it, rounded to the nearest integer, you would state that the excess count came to -6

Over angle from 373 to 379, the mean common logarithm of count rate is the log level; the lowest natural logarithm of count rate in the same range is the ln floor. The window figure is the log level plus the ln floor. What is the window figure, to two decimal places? 2.18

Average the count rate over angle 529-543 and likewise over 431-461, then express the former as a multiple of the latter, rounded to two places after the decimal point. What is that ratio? 1.11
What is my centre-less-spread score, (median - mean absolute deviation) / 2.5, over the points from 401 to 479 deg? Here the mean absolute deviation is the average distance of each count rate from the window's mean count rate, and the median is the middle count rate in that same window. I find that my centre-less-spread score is 1.69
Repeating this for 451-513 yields 1.53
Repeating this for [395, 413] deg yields 1.85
